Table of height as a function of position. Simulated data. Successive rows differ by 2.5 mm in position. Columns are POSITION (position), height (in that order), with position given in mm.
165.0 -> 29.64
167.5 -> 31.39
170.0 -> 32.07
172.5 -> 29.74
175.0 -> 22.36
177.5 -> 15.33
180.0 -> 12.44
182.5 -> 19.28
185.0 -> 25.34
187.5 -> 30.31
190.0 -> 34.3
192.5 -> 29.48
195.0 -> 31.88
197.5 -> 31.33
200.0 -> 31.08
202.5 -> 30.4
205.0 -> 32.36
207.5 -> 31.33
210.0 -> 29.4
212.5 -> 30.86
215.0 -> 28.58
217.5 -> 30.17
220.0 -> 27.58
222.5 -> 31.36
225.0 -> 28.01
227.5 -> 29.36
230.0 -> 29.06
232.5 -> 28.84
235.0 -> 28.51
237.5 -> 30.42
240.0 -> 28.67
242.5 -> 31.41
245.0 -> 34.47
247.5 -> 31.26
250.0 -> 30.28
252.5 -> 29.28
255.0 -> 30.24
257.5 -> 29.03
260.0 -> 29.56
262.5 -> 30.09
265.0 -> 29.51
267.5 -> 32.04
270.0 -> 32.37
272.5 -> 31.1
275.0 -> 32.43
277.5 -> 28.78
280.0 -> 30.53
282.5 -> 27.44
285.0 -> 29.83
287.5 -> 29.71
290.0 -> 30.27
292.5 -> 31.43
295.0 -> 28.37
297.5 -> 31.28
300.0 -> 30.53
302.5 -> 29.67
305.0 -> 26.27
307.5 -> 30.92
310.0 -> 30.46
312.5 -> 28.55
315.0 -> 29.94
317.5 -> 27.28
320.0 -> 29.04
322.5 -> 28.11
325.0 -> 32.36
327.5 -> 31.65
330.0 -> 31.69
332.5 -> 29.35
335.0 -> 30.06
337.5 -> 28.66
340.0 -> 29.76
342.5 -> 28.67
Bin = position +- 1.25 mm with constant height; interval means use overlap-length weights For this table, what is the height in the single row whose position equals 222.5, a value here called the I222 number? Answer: 31.36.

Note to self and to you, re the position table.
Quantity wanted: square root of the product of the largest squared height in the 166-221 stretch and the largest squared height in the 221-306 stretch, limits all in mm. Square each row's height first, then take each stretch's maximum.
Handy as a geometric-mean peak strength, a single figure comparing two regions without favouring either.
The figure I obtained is 1182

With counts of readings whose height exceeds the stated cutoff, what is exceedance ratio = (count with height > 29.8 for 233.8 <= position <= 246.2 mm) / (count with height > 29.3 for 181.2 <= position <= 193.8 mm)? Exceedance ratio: 1.0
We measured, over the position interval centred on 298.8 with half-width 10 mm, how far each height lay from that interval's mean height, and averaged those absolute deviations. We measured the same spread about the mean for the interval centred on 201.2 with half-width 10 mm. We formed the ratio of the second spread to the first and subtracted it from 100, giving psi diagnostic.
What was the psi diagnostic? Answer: 99.3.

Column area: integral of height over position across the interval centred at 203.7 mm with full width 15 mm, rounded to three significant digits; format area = 465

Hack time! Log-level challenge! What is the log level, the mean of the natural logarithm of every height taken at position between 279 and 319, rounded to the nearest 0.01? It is 3.38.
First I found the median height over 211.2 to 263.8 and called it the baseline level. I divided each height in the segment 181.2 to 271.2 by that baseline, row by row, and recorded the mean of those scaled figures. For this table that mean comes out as 1.01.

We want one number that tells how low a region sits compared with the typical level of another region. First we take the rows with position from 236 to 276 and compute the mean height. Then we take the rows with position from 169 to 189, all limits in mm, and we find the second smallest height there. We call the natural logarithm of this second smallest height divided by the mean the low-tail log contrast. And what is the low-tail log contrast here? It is -0.7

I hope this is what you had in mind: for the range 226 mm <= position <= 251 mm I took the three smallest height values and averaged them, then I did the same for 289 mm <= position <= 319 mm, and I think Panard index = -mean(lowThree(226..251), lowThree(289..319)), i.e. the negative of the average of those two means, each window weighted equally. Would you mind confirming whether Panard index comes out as -27.99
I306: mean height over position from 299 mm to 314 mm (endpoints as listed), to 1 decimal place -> 29.4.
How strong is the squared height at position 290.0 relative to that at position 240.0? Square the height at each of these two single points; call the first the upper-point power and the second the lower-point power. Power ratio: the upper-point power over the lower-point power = 1.11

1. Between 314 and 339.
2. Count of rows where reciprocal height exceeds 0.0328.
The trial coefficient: 7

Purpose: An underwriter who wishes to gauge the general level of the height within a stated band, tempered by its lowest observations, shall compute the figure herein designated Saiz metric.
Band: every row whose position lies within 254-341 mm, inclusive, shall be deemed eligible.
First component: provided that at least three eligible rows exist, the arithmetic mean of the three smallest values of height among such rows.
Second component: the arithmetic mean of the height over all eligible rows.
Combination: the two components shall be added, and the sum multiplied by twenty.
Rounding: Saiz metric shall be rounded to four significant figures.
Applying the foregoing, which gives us 1139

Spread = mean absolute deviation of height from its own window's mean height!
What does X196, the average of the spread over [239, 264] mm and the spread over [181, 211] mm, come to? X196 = 1.9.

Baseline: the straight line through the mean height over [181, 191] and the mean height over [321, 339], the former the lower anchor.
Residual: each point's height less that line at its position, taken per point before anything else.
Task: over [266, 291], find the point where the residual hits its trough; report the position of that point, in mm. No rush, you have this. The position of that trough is 282.5 mm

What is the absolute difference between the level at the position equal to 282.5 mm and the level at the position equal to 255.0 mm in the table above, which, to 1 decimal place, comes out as 2.8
